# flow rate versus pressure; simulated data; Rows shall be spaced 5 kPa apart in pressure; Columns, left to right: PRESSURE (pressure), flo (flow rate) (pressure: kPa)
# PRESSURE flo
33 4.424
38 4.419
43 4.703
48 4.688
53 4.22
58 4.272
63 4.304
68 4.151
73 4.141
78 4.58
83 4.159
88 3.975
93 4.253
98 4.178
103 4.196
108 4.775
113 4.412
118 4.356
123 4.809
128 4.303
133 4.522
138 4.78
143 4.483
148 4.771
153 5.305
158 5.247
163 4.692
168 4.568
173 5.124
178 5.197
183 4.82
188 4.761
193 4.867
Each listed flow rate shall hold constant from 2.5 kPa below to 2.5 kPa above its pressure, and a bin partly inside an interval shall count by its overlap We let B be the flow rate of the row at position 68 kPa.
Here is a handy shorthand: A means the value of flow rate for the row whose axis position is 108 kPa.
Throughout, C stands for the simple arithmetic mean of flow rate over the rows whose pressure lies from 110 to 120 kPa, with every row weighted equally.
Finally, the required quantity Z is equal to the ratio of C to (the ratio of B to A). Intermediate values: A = 4.775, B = 4.151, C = 4.4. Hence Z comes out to 5.04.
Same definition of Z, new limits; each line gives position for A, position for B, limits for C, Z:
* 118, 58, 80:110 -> 4.34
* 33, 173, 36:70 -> 3.79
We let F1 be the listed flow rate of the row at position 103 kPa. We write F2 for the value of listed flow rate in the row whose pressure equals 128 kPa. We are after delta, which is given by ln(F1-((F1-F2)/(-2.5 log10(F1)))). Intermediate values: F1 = 4.196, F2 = 4.303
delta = 1.42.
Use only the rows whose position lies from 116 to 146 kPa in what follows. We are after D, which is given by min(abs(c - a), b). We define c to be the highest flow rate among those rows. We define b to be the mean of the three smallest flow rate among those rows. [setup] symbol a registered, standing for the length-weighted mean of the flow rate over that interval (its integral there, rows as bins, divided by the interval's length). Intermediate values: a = 4.55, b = 4.4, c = 4.809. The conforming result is 0.26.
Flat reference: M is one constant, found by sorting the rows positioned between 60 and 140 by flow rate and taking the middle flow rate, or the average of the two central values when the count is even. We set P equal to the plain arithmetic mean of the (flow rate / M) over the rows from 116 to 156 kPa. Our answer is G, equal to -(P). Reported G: -1.08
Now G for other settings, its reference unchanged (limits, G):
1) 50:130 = -1.00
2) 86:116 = -1.00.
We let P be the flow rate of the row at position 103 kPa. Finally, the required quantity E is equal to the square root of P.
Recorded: 2.05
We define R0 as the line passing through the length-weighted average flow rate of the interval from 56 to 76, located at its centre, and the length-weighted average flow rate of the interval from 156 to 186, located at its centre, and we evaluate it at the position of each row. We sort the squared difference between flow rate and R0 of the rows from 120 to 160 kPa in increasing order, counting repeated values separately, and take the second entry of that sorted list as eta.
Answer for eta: 0.005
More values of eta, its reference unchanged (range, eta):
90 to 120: 0.024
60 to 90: 0.010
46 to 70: 0.008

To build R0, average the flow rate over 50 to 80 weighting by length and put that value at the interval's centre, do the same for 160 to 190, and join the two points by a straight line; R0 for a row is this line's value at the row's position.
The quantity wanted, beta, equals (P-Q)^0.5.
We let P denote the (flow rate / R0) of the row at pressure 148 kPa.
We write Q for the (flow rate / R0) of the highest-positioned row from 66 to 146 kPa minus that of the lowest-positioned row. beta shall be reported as 1.01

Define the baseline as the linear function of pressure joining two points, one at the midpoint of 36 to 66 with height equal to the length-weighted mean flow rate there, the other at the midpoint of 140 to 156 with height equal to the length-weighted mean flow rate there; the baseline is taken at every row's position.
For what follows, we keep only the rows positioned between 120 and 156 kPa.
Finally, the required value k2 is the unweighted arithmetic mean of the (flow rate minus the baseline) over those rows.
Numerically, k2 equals -0.11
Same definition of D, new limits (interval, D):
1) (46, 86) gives 0.38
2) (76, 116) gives 0.46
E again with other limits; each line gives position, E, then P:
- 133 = 2.13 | 4.522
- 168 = 2.14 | 4.568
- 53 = 2.05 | 4.22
